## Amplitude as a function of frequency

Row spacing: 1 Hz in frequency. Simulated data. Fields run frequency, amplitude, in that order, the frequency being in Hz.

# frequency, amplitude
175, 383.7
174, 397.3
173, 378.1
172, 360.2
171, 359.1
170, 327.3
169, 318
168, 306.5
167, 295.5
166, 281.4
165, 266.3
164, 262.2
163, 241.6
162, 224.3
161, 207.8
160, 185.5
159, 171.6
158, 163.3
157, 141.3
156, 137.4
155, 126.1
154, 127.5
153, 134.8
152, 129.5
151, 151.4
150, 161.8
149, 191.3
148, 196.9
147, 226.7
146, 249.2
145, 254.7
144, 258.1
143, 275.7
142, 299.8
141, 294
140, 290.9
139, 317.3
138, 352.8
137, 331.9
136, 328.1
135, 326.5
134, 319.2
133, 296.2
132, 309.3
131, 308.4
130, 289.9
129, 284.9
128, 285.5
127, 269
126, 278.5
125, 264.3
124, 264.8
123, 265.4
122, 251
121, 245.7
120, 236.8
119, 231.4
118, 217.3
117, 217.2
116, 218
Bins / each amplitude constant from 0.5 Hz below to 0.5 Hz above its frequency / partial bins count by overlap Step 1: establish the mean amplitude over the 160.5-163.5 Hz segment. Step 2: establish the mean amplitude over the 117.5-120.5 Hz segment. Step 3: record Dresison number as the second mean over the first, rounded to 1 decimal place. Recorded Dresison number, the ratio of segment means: 1.0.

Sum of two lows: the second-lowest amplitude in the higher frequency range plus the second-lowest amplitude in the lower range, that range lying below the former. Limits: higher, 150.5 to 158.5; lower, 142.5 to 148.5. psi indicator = 354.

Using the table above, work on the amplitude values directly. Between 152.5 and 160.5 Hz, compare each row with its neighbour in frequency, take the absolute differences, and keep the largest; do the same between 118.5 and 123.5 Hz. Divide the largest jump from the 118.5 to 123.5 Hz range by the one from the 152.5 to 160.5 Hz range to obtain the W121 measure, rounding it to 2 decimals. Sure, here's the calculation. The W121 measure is 0.65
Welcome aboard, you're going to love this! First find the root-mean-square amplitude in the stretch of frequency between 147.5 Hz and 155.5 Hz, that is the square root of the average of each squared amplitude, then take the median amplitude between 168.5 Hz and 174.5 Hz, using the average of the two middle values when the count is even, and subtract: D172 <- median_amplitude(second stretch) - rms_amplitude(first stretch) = 205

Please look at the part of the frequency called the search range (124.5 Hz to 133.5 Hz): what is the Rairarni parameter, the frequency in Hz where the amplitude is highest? 132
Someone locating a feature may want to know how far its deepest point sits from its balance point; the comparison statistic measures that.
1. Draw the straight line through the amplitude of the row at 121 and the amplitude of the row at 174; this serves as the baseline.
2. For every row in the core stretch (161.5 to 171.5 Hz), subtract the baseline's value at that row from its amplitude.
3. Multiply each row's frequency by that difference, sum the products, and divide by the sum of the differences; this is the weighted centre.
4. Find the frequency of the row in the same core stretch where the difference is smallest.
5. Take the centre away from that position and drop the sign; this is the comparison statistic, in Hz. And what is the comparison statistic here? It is 3.5 Hz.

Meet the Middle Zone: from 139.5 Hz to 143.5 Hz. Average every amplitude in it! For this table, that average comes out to 290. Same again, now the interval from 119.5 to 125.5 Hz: 255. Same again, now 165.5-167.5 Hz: 288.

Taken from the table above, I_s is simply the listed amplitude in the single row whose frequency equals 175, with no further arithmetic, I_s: 383.7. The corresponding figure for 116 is 218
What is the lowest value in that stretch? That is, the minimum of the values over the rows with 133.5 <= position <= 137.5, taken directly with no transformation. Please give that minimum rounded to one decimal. 319.2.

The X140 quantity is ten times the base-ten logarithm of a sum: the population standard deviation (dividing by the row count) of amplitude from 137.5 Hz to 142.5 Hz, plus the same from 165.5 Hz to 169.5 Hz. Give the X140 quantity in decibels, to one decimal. 15.6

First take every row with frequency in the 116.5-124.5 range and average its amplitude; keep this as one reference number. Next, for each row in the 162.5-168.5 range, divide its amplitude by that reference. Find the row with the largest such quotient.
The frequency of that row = 168 Hz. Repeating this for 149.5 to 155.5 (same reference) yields 150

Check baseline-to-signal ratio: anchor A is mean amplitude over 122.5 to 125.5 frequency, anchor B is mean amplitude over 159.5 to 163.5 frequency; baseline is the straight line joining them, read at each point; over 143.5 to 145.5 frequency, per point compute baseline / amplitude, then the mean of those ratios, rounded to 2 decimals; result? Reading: 0.93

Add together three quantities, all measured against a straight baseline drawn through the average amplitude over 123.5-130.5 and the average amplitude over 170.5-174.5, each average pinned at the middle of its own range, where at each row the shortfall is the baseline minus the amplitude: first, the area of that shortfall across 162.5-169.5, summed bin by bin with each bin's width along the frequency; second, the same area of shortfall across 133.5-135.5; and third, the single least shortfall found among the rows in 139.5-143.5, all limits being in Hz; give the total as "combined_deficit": 496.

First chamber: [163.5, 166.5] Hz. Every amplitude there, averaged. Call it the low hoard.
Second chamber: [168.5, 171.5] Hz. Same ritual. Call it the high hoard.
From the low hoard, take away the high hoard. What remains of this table -65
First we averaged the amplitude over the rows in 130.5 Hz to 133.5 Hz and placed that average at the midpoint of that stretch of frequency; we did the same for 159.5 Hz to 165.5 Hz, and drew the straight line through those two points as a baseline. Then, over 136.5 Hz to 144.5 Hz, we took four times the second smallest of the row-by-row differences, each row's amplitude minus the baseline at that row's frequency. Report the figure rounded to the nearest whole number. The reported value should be -10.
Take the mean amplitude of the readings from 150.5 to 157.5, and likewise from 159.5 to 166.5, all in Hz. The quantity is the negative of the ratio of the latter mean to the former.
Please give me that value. -1.76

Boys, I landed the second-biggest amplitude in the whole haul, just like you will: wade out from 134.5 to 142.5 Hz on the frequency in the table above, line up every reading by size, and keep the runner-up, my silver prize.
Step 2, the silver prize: 331.9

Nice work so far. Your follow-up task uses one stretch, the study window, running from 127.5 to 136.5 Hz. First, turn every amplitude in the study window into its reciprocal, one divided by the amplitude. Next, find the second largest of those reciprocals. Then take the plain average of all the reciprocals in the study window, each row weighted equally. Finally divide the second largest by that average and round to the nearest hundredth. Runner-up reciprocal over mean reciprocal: 1.07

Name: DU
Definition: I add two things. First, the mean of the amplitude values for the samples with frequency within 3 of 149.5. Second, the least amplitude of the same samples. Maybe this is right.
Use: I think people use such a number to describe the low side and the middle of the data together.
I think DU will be 306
